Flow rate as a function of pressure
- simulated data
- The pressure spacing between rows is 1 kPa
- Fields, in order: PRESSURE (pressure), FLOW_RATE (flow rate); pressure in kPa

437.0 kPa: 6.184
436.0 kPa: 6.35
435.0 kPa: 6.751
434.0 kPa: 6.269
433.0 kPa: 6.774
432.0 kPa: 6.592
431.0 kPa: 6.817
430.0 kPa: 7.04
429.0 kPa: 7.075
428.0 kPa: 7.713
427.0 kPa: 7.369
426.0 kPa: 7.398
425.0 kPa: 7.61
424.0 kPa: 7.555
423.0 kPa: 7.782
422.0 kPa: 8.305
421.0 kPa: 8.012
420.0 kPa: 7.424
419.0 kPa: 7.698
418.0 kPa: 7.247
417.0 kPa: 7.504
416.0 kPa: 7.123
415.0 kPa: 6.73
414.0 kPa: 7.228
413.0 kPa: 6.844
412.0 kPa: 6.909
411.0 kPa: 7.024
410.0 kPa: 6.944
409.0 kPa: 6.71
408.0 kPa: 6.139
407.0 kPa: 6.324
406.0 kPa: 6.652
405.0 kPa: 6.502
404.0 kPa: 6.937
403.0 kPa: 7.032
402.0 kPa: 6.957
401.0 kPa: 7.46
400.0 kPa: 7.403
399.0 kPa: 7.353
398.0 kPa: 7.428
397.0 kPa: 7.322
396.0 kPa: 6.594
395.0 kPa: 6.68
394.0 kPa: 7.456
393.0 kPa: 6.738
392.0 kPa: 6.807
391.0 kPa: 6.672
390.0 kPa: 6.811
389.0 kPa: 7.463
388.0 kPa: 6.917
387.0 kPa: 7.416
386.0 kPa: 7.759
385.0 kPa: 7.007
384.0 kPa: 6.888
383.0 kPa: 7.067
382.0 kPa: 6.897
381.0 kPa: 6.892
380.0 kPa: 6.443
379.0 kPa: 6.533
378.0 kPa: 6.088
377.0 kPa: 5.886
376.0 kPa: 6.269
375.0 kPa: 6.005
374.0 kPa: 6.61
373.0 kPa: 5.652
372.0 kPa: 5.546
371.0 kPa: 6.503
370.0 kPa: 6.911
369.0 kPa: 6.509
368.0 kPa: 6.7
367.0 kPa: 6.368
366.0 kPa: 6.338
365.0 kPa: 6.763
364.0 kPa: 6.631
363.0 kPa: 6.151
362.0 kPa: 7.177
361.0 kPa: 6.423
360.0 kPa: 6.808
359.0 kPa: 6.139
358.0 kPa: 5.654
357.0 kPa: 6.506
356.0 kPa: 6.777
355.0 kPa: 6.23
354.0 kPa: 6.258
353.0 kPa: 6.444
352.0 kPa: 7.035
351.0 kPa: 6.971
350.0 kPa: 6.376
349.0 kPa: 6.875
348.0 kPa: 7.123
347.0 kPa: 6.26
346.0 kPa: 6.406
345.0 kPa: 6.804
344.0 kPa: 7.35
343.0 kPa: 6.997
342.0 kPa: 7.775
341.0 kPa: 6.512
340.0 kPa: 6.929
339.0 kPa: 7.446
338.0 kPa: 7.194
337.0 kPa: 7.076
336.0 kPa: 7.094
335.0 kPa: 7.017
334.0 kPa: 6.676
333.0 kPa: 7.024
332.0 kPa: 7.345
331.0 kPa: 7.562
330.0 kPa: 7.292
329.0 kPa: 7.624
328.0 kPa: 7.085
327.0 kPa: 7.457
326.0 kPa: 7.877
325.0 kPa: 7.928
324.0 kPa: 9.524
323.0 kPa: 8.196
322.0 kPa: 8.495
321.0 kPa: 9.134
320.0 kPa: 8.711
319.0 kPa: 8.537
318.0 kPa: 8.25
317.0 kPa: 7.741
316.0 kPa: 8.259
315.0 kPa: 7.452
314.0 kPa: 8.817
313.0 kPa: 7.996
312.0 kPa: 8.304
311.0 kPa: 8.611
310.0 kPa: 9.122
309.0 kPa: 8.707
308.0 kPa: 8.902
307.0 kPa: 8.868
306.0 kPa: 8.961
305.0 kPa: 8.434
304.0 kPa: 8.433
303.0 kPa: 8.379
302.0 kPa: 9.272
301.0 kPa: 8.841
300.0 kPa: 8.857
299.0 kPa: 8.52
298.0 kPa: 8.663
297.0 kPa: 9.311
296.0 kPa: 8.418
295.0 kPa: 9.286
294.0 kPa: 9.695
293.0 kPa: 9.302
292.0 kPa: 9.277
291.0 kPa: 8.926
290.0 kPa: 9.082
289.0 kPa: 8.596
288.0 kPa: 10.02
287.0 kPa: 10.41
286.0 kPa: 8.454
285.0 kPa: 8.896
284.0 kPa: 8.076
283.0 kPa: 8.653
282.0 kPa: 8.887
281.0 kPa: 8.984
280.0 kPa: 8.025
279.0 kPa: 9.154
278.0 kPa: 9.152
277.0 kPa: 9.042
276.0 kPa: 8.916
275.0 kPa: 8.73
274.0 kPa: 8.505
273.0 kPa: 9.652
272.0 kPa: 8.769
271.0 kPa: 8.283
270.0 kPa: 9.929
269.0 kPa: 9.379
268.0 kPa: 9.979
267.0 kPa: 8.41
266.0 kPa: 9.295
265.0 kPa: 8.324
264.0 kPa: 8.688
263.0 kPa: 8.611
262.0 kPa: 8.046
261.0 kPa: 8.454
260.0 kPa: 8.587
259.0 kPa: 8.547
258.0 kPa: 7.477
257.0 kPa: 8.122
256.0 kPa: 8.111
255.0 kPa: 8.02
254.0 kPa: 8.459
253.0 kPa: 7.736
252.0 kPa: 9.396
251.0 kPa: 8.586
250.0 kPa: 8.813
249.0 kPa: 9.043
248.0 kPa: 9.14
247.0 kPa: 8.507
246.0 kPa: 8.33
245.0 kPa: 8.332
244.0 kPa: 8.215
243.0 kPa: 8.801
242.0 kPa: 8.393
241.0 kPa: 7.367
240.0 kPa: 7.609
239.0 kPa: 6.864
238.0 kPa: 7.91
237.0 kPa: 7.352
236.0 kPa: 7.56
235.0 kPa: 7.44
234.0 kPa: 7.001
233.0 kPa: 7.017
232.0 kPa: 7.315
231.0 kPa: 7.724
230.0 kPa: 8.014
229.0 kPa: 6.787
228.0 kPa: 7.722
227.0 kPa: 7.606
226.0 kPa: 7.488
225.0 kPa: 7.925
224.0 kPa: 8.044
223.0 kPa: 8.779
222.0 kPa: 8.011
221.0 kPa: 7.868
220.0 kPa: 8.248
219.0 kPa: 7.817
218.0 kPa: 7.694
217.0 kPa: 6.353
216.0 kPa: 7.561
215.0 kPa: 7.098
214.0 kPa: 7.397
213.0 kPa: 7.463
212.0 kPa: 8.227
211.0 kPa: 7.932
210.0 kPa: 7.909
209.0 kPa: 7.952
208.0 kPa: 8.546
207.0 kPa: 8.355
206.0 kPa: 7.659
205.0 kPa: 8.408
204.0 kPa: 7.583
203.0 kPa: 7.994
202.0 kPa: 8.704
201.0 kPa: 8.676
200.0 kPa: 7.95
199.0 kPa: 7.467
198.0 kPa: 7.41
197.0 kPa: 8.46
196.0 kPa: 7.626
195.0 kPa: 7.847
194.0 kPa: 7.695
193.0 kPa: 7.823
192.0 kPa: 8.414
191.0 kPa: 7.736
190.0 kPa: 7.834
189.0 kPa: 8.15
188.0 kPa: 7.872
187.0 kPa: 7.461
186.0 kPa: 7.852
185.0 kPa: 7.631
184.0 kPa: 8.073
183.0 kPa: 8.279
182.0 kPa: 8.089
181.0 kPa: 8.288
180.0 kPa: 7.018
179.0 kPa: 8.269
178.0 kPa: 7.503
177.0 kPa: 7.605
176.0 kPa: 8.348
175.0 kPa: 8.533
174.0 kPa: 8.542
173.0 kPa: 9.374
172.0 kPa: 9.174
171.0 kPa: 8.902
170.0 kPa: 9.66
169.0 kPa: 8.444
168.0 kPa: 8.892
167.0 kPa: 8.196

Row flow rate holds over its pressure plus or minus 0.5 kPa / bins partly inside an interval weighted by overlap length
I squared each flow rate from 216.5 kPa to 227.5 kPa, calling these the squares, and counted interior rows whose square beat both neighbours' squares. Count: 2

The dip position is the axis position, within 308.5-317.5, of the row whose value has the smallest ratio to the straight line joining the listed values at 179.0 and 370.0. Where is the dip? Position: 315.0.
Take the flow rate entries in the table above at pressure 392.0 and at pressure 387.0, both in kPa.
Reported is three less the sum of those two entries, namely -11.2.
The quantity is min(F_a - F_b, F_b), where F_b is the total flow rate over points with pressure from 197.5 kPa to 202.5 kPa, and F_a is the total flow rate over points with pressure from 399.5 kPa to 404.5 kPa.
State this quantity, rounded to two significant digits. -4.4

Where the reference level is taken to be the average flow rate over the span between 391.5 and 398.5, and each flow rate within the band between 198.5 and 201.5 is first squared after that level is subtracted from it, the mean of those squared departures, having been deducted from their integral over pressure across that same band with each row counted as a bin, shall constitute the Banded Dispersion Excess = 2.6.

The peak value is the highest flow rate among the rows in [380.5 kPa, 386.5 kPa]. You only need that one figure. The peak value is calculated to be 7.759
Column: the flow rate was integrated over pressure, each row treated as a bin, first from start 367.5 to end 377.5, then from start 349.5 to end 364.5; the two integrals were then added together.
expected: 160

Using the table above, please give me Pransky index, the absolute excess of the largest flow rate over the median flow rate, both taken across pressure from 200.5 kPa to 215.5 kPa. 0.75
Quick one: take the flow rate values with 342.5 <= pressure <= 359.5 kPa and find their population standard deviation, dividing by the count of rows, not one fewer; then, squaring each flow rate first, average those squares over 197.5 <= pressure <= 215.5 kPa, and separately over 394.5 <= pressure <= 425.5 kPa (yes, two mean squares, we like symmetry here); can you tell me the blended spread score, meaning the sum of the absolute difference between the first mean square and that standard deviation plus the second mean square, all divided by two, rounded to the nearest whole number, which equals 57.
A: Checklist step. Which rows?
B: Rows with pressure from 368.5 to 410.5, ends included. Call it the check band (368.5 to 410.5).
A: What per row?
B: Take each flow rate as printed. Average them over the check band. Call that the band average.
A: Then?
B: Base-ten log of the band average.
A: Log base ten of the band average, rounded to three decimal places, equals 0.830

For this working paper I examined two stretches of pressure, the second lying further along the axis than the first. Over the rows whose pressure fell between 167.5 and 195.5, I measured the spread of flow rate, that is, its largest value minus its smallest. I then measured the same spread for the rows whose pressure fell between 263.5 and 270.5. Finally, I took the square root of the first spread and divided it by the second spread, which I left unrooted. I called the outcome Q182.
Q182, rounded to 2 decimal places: 0.98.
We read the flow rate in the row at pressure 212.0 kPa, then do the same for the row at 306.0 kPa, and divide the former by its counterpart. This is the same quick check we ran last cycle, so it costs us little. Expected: 0.92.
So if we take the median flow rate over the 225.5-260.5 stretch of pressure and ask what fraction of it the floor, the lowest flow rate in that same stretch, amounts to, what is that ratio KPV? 0.85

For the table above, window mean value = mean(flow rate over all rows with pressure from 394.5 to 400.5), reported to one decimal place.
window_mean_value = 7.1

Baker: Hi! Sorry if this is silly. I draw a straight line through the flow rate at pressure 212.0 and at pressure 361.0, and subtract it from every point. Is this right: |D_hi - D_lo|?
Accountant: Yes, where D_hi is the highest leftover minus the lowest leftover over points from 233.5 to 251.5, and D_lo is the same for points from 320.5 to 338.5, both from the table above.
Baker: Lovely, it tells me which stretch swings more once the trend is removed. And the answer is 0.3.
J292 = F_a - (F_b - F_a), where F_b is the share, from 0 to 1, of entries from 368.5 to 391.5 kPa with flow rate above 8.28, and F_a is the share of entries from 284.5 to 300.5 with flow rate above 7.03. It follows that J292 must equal 2.0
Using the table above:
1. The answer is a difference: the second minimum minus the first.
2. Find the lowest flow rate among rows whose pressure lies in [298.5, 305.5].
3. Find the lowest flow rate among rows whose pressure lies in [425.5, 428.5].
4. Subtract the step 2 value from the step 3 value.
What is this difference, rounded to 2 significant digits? -1.0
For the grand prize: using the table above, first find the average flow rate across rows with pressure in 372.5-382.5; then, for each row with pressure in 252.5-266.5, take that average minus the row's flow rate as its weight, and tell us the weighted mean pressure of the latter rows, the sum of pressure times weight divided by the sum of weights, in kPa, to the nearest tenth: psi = 260.1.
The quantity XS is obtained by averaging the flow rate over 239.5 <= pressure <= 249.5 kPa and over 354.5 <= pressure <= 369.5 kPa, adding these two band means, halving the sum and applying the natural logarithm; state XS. 2.00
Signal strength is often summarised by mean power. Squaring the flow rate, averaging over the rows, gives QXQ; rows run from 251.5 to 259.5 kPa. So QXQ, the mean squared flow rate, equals 68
